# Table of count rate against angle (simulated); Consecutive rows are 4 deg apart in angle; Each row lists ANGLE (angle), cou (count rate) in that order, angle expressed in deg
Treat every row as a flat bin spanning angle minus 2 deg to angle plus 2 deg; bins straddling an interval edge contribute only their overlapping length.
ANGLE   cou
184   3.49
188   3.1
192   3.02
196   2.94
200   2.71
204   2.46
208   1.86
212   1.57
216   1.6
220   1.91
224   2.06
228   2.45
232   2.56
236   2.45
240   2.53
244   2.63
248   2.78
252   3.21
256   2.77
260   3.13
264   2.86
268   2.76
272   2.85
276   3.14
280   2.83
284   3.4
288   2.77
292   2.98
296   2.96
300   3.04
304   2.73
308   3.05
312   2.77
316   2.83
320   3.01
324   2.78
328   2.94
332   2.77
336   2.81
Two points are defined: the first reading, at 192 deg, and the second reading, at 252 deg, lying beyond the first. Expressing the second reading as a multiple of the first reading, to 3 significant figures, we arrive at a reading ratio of 1.06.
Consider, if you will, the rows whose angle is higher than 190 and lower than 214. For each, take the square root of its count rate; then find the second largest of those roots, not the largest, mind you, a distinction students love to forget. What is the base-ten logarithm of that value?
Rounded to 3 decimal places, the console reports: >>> 0.234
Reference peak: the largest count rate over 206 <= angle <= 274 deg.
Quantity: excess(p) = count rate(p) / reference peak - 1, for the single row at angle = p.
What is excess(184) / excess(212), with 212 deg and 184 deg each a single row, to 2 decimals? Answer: -0.17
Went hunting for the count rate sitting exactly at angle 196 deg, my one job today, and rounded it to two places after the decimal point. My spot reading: 2.94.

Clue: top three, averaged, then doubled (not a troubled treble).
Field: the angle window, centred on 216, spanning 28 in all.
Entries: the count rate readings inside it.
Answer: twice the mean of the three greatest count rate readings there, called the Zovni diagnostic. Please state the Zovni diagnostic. 4.65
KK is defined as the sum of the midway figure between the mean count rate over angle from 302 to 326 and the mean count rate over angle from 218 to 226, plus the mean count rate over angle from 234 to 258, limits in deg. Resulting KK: 5.15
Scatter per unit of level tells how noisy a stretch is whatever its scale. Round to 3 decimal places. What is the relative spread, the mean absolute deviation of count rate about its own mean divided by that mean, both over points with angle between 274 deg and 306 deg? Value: 0.053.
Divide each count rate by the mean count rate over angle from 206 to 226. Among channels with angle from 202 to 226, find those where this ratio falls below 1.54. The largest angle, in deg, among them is 224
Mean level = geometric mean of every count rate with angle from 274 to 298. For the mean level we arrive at 3.01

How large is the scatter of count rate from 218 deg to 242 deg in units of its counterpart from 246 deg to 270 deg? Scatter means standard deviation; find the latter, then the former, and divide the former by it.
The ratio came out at 1.36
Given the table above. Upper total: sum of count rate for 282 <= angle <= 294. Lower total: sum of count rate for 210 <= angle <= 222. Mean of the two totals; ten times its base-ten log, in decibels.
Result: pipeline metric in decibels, 8.52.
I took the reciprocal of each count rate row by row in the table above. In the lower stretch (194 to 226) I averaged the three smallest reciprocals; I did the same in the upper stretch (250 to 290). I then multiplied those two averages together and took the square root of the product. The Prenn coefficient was 0.338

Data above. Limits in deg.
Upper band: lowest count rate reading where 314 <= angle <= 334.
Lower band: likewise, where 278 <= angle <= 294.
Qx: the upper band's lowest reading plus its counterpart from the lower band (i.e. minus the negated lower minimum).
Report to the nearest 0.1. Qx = 5.5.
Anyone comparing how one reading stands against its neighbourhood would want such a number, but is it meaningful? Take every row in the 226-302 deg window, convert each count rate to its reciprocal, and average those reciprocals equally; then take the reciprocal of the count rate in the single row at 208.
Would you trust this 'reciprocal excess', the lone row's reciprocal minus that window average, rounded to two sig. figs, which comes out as 0.18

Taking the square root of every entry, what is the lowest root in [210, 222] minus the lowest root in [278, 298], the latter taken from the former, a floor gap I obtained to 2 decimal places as -0.41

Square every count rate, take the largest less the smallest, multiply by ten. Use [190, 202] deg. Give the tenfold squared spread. 17.8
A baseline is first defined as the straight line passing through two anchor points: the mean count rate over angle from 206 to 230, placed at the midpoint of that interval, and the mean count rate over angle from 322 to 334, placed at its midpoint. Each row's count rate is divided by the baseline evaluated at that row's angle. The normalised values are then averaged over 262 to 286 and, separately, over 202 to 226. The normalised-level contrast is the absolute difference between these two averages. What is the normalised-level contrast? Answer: 0.228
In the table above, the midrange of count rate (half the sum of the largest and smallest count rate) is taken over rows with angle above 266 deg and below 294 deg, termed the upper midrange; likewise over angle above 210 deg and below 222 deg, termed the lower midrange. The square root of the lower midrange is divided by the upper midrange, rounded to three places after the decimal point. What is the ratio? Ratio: 0.428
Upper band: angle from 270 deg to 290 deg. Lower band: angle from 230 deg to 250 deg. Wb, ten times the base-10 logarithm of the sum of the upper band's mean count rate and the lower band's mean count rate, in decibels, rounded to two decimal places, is 7.47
